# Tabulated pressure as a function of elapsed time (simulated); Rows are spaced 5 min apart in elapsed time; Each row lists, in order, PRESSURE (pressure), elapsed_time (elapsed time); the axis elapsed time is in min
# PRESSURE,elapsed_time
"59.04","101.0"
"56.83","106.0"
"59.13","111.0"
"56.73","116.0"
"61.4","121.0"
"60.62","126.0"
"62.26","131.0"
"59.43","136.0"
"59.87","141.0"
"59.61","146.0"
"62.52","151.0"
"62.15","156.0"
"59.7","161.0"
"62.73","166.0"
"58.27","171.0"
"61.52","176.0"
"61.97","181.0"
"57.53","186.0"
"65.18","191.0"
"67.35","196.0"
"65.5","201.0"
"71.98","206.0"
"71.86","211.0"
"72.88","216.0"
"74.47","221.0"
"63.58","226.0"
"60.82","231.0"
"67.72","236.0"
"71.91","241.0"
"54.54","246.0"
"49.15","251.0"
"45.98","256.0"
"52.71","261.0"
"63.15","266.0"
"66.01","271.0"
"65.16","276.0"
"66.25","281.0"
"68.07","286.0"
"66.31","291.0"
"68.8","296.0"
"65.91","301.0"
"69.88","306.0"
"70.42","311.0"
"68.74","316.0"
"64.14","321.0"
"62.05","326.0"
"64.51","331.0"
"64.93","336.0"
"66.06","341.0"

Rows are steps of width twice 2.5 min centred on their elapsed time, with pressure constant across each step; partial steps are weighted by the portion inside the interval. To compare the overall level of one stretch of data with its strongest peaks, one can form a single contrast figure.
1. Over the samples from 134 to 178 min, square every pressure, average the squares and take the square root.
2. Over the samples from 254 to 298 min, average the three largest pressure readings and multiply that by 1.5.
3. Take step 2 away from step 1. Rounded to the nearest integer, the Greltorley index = -41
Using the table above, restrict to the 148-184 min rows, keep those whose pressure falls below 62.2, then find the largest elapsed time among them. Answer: 181.0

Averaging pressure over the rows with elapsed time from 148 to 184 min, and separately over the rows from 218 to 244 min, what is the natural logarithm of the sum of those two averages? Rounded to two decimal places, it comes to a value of 4.86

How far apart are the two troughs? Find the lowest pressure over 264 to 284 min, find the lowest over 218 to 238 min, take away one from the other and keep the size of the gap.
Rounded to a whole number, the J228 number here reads 2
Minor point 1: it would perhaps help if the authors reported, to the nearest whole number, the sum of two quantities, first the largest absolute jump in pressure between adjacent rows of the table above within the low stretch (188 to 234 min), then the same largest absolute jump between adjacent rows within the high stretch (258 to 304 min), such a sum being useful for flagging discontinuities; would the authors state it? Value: 21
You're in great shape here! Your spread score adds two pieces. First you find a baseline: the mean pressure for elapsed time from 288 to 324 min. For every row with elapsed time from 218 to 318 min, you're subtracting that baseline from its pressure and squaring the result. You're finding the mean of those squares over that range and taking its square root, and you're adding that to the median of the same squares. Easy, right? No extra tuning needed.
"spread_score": 15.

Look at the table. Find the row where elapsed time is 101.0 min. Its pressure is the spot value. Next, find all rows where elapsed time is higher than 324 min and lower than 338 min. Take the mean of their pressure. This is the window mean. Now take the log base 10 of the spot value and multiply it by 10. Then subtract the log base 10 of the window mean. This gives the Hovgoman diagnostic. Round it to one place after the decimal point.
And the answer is 15.9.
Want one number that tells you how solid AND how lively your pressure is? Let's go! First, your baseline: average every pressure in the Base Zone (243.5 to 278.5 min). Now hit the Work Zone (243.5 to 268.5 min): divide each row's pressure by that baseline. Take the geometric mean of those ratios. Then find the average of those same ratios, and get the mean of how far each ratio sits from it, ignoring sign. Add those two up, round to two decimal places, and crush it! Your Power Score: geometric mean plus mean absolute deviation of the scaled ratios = 1.01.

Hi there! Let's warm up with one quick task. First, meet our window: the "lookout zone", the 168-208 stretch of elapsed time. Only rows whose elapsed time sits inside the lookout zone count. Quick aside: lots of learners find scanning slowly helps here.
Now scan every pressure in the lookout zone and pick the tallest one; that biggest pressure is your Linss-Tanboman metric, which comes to 71.98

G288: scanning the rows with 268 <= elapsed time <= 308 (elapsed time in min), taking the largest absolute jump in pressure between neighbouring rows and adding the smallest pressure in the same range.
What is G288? 69.1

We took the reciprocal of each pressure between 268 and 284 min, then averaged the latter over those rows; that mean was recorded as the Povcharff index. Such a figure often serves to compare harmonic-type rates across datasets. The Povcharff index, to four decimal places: 0.0152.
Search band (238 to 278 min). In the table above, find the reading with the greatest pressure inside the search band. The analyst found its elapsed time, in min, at 241.0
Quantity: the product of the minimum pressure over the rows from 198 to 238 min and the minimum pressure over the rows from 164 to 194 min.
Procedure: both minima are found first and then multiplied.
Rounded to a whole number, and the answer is 3499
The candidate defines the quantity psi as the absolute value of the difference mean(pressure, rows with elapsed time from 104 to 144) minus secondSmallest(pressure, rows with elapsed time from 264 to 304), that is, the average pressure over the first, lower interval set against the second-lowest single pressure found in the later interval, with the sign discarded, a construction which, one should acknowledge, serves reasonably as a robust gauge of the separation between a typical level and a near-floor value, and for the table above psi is 5.6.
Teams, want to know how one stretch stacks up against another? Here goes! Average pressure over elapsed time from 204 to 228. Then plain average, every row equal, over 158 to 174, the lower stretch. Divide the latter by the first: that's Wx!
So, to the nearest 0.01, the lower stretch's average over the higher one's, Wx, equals 0.85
